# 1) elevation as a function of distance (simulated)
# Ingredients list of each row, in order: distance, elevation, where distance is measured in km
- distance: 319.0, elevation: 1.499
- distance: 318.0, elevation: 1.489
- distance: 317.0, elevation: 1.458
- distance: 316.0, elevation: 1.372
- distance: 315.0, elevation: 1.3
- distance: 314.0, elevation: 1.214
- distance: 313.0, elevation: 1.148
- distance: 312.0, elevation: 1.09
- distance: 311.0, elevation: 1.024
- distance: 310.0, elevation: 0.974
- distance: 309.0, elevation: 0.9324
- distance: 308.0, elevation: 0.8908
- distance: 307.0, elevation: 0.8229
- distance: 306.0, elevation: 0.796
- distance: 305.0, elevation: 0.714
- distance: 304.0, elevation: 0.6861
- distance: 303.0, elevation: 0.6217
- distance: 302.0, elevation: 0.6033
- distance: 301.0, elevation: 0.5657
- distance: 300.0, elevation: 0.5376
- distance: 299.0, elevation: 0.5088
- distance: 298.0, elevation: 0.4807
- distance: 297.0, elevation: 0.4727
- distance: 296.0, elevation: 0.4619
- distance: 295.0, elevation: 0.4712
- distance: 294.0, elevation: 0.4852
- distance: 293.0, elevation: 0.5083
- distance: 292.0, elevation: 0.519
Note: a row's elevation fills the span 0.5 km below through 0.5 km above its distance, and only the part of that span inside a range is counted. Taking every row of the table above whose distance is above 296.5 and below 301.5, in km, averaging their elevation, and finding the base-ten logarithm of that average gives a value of -0.29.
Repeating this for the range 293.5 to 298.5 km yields -0.32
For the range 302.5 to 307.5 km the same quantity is -0.14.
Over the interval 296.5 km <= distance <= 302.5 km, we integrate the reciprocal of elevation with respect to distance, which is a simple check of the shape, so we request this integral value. 11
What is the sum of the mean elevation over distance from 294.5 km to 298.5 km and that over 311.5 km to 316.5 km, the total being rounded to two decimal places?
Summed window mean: 1.70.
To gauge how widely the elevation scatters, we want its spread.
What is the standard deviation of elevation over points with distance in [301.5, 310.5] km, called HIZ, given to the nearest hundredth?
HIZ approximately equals 0.13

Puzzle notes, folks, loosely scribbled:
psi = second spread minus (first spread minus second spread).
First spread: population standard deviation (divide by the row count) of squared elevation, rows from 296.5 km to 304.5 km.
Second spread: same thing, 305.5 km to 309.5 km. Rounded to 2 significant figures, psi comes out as 0.11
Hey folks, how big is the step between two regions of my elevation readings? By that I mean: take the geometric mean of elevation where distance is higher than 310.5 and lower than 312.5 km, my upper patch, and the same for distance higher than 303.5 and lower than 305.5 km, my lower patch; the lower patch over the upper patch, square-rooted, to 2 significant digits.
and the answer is 0.81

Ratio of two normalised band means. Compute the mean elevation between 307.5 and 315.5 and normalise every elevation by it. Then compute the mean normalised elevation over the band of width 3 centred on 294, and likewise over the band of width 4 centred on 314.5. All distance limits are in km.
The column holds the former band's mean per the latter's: 0.39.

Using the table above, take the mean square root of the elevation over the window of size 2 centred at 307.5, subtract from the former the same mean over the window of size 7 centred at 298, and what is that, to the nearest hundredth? 0.22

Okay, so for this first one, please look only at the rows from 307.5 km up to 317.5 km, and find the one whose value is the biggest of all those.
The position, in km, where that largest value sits 317.0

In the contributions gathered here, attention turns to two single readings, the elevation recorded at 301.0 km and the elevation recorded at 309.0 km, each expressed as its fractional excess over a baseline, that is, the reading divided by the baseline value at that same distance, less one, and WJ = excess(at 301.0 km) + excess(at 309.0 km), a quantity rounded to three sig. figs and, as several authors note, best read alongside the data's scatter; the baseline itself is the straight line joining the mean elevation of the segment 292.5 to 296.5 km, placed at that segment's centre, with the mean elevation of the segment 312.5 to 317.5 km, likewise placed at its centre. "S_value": -0.356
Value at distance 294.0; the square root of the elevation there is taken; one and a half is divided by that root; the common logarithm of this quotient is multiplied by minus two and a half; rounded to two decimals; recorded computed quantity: -0.83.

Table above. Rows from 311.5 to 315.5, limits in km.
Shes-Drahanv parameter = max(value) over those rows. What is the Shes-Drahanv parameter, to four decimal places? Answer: 1.3000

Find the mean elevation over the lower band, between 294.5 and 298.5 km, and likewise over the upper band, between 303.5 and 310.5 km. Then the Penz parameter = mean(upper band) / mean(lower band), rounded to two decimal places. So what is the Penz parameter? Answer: 1.76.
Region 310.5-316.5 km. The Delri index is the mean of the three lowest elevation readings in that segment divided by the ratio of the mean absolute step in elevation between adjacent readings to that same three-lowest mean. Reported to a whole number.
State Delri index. 17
